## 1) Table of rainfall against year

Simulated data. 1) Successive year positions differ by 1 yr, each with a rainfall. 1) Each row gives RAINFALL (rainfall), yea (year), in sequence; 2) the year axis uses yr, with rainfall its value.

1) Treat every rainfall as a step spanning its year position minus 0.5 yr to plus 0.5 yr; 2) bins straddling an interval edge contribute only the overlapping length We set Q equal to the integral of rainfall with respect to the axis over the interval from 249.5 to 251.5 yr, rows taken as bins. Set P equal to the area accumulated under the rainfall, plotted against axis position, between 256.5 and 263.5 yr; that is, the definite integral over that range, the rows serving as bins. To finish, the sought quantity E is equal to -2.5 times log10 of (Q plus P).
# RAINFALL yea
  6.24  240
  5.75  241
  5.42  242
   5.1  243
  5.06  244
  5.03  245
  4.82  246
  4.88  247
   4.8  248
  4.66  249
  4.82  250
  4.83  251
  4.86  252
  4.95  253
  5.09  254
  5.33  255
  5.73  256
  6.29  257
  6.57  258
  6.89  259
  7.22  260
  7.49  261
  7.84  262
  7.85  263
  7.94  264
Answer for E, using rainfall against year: -4.4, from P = 50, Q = 10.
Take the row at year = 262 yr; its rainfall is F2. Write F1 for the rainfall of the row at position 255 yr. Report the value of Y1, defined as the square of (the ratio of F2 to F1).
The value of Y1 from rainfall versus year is 2.16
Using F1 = 5.33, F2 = 7.84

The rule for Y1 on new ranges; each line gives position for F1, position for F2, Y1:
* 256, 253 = 0.75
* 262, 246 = 0.38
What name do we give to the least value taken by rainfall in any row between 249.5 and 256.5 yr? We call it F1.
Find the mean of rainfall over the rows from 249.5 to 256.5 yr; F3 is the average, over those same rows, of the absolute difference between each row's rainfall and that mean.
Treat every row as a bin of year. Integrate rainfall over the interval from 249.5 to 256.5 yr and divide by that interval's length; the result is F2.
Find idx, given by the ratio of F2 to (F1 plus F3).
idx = 1.003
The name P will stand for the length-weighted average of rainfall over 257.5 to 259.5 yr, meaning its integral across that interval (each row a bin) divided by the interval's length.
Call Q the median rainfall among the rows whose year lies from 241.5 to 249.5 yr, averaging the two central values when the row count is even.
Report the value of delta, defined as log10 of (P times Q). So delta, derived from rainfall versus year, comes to 1.52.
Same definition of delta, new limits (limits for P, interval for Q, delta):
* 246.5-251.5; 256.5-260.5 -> 1.51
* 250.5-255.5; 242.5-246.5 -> 1.40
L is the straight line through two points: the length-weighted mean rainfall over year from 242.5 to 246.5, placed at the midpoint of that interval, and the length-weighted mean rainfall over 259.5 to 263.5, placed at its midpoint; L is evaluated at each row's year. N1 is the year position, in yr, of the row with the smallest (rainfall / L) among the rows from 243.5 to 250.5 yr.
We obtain 249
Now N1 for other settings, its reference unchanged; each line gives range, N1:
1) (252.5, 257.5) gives 253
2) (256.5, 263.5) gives 257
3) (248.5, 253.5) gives 253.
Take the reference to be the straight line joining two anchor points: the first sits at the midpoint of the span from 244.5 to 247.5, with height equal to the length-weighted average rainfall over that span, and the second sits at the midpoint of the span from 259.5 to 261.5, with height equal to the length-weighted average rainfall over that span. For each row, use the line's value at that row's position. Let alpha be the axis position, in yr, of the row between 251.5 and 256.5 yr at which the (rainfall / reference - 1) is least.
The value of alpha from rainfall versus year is 253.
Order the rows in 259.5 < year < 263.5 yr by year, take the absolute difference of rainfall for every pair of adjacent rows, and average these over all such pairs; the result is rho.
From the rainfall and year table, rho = 0.21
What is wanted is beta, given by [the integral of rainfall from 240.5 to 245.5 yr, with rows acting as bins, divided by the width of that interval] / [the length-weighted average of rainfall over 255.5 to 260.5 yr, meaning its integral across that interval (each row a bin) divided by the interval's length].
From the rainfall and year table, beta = 0.8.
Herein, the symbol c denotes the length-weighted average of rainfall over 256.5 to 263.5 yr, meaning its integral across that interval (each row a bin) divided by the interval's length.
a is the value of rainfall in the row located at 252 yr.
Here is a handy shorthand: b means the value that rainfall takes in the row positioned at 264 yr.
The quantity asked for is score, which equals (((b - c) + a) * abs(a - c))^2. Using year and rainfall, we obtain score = 169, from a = 4.86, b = 7.94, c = 7.2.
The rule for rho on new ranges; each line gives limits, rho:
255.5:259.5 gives 0.39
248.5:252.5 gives 0.07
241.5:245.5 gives 0.13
